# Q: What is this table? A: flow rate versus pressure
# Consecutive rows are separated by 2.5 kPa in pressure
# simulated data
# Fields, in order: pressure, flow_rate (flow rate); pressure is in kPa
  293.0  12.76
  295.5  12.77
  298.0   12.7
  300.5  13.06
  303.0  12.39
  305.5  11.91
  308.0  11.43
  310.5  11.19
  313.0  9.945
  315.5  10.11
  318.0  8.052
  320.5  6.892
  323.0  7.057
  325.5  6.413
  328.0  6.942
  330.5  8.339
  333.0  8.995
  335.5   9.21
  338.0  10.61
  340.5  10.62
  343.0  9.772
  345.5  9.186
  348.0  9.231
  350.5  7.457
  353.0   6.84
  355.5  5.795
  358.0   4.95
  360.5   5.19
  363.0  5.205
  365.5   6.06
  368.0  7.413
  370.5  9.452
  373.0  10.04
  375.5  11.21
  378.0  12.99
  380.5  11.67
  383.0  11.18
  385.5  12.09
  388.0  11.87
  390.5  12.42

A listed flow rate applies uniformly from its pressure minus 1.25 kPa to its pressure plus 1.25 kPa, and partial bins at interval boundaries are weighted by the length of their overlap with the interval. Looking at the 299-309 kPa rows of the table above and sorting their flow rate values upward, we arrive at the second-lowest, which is 11.91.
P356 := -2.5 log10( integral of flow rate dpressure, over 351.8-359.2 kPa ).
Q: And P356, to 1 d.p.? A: -4.1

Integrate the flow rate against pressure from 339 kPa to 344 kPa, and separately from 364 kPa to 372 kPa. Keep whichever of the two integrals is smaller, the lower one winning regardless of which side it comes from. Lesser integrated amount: 51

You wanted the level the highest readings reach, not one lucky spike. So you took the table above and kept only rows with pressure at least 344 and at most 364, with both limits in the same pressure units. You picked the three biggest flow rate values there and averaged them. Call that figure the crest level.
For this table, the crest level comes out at 8.6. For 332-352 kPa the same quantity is 10.3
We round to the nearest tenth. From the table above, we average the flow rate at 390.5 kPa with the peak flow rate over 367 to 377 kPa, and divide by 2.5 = 4.7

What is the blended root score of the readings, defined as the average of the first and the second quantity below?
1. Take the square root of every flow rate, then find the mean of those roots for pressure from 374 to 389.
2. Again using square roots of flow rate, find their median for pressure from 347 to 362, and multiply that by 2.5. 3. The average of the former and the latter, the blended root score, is 4.86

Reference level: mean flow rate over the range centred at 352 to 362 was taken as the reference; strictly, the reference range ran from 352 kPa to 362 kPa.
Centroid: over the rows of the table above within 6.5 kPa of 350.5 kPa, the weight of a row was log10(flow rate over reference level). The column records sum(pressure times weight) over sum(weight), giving 348.4 kPa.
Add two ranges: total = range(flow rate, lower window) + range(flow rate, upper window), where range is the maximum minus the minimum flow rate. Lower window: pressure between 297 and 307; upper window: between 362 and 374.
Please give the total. 6.0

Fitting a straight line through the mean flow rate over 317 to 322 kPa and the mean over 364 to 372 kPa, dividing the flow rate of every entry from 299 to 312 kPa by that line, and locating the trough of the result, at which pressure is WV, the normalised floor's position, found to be 310.5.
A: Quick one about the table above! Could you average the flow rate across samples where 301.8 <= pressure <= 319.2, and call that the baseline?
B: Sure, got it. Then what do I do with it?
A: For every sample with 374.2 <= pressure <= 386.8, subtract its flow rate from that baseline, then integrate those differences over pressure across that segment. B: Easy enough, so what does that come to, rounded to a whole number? -14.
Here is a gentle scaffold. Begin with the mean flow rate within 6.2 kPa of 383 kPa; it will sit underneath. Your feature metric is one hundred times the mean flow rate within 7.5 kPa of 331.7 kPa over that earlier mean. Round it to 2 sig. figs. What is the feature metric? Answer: 70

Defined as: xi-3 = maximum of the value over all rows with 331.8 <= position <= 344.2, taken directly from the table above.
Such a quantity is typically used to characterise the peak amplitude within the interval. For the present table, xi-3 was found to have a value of 10.62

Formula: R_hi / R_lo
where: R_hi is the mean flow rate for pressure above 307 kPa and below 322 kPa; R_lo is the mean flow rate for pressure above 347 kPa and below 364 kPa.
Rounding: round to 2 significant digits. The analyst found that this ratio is 1.5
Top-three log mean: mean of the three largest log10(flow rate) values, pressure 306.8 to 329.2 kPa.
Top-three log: 1.04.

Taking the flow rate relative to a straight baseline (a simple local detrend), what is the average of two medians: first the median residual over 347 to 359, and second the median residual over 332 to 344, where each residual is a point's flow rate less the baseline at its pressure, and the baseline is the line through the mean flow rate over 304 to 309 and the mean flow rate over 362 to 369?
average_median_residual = 0.5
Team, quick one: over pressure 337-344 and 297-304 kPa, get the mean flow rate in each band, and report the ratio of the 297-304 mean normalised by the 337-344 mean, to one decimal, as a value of 1.2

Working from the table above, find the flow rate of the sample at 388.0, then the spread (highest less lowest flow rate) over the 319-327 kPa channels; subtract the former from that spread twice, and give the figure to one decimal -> -23.1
